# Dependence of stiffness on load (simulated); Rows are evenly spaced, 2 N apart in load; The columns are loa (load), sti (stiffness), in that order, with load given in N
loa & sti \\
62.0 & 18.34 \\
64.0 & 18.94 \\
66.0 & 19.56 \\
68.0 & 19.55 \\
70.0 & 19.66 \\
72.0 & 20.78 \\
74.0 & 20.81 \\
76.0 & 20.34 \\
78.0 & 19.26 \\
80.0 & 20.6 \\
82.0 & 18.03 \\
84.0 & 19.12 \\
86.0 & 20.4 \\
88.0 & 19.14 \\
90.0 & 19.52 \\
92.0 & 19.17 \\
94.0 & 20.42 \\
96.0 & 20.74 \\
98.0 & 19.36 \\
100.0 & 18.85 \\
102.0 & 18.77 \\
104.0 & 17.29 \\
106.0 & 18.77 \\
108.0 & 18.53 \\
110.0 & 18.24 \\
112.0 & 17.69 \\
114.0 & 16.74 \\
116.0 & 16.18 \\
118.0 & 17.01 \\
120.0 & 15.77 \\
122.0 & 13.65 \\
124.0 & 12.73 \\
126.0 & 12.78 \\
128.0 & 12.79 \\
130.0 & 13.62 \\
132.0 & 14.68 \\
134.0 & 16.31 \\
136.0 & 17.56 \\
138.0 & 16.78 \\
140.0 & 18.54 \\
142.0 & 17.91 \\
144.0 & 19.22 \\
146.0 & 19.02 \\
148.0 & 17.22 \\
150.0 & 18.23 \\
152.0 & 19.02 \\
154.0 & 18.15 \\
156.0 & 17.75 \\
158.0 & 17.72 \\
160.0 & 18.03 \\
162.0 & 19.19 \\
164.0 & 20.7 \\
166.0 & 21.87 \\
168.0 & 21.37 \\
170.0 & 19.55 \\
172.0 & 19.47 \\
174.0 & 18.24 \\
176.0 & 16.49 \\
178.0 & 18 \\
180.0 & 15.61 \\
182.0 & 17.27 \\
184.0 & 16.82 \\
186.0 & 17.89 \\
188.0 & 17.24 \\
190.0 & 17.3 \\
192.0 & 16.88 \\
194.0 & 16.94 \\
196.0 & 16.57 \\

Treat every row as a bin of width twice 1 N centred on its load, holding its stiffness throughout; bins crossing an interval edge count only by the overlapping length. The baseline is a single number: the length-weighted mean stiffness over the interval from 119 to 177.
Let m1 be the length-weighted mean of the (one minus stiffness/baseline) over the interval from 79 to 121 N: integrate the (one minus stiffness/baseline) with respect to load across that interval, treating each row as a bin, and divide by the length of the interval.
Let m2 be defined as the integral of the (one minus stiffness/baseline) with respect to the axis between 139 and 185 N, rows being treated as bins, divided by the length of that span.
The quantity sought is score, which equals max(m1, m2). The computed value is -0.063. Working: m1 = -0.069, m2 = -0.06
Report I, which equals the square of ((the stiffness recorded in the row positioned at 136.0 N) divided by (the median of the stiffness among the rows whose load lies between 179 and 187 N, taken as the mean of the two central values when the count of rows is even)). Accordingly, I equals 1.1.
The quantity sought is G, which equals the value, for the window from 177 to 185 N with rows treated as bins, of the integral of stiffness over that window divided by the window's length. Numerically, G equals 16.9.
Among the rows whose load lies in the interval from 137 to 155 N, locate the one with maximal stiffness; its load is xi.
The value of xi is 144.0 N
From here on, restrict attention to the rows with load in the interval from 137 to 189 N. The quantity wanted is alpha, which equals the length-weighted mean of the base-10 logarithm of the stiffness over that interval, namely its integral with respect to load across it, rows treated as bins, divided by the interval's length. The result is 1.263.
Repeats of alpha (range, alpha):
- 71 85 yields 1.297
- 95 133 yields 1.213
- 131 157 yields 1.247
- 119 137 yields 1.157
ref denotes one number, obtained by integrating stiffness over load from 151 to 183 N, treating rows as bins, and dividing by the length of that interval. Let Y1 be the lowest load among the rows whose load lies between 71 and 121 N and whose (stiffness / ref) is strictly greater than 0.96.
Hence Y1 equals 72.0 N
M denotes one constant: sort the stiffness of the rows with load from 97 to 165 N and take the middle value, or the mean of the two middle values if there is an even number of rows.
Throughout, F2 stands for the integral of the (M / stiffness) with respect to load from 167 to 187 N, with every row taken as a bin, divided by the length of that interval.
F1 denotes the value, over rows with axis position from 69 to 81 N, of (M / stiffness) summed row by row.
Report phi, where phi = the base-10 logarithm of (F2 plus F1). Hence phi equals 0.80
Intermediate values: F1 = 5.3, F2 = 0.99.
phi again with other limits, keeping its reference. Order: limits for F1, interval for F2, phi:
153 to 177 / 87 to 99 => 1.08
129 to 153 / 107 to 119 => 1.13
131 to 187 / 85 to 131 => 1.46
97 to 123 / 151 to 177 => 1.15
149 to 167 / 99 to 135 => 0.98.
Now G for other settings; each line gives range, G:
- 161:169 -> 20.8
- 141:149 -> 18.3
